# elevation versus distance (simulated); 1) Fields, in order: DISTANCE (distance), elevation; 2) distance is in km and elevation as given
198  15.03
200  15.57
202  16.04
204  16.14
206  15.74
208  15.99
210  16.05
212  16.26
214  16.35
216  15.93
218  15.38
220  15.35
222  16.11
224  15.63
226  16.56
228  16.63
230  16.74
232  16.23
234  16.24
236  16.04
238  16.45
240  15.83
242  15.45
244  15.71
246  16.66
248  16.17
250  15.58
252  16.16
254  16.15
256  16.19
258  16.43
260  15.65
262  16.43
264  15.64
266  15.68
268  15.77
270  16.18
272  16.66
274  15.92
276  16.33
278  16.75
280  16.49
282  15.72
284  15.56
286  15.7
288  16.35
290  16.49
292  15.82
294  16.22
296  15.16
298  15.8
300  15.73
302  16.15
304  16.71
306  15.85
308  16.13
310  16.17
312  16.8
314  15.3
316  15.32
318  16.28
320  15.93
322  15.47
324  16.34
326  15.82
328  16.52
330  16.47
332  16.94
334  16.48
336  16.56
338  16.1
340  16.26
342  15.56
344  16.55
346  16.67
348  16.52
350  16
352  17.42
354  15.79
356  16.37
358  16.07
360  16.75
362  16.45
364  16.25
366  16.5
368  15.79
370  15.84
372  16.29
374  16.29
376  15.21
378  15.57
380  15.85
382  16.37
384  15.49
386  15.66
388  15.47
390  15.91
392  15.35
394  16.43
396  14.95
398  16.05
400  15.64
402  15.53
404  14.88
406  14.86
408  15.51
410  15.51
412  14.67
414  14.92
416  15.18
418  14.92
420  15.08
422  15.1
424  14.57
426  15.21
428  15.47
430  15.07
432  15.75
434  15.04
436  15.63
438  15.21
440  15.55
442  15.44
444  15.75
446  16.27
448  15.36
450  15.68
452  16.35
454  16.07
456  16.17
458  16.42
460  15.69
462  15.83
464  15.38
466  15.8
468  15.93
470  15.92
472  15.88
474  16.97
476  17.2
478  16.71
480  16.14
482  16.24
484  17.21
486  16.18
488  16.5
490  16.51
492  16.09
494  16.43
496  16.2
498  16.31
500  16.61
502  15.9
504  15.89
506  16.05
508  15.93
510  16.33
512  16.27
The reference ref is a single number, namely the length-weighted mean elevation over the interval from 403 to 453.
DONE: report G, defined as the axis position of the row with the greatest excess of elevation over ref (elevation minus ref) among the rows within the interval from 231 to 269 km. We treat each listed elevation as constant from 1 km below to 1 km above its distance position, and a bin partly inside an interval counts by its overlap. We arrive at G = 246 km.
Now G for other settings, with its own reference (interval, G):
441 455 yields 452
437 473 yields 458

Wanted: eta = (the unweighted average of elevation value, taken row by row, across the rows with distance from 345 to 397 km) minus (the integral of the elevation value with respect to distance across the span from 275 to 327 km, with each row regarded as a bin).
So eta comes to -817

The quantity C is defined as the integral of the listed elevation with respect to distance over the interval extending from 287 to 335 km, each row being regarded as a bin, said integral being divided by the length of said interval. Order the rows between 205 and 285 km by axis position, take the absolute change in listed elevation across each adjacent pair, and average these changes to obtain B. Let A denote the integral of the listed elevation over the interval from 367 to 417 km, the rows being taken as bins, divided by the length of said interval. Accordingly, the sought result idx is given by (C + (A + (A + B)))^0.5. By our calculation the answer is 6.90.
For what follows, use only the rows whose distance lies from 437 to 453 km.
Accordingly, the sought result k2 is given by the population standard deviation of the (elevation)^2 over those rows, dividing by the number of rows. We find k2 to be 12.2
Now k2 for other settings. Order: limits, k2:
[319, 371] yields 14.2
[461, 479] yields 19.1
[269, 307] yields 13.6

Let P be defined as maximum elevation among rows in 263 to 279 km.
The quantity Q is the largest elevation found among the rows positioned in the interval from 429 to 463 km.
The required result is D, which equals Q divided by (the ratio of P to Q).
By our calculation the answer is 16.1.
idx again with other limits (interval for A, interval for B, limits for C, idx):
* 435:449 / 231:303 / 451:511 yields 6.92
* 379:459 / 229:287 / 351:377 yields 6.90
